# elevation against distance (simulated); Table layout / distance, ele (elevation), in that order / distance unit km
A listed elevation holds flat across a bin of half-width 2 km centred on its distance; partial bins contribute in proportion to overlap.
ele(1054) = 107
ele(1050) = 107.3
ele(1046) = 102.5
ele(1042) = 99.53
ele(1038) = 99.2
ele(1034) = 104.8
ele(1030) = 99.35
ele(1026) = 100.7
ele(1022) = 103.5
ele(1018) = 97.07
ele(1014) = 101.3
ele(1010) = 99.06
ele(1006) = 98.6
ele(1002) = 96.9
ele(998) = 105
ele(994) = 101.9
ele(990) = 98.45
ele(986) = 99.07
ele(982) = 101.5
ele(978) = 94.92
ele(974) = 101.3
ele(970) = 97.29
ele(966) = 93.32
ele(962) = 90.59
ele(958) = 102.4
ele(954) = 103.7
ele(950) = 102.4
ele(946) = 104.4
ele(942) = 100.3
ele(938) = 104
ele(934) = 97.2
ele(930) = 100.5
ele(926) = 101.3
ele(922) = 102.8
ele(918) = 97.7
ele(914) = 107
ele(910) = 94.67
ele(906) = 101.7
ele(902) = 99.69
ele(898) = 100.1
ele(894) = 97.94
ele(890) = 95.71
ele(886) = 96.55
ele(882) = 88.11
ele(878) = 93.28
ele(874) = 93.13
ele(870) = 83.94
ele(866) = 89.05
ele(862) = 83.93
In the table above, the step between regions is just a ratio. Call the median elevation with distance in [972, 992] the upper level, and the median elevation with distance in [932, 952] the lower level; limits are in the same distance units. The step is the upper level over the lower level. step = 0.97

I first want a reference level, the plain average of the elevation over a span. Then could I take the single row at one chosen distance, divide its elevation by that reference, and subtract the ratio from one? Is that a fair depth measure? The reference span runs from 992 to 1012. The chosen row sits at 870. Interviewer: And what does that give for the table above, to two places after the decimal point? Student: 0.16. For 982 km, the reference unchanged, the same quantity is -0.01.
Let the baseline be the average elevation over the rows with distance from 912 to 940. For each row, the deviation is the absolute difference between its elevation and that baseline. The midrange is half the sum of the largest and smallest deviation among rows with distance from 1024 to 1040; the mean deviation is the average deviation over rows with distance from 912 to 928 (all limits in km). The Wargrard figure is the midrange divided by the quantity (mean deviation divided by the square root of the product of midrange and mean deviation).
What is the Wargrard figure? 1.8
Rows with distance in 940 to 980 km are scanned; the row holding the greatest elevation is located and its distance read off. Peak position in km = 946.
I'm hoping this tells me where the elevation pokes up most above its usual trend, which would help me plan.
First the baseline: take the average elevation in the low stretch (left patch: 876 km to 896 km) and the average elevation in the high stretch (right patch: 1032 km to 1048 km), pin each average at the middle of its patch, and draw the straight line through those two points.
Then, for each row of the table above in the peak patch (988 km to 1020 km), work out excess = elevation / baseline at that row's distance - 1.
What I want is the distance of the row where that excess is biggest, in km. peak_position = 998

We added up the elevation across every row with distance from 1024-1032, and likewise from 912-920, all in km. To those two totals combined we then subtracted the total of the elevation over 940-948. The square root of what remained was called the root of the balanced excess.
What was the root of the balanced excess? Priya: 14.1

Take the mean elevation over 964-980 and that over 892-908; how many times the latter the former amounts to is 0.97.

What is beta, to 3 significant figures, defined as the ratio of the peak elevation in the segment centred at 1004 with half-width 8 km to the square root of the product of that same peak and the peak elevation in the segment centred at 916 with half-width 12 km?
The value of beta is 0.991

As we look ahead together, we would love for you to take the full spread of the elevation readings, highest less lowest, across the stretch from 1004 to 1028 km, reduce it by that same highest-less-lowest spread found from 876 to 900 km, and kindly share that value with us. -5.6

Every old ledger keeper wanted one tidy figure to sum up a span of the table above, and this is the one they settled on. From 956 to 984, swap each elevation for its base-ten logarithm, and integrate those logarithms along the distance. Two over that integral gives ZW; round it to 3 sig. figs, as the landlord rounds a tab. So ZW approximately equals 0.0359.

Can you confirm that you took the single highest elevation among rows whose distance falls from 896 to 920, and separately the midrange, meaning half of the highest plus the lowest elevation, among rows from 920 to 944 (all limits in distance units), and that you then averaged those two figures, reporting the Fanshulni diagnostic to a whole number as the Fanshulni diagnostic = 104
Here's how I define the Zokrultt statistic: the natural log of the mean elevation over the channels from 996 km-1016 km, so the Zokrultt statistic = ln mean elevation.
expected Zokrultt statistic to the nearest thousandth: 4.607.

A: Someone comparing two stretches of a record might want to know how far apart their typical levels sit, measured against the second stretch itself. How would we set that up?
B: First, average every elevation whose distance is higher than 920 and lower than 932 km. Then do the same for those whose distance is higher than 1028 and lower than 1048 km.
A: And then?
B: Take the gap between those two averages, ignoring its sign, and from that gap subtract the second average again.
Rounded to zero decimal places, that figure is -101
